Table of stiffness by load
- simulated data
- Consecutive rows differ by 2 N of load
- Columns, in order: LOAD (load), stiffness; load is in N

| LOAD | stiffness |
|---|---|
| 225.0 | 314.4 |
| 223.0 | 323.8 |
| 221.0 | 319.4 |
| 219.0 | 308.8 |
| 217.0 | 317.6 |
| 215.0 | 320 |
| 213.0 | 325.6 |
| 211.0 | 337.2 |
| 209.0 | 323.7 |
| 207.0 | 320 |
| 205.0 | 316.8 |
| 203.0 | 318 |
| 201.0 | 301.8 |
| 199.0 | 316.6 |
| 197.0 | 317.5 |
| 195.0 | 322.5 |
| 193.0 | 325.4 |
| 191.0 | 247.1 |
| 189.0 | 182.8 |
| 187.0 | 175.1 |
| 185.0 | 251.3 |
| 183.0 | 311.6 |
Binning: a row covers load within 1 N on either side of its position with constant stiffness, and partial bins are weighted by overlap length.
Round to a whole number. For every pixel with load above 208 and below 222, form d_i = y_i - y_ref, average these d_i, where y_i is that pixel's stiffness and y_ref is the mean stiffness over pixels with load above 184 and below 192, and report 108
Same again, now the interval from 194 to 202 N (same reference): 101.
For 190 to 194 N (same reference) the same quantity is 72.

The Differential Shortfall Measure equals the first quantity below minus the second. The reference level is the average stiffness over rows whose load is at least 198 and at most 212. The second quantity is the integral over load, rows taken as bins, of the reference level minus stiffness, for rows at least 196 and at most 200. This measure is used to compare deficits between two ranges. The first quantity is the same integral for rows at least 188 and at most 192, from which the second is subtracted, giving 408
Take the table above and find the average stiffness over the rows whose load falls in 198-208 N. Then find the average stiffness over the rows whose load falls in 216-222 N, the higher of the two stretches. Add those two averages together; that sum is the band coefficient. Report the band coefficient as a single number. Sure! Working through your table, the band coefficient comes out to 630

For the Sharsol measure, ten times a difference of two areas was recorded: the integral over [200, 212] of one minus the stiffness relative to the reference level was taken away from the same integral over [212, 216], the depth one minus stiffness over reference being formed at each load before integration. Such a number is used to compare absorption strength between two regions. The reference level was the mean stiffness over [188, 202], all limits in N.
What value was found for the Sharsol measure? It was 8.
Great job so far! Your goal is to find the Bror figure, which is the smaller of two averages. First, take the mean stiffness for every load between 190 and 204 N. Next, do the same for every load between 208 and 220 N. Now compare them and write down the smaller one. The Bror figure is 307.0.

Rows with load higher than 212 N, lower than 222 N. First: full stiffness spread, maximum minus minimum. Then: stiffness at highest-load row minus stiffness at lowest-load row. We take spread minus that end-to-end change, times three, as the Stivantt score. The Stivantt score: 69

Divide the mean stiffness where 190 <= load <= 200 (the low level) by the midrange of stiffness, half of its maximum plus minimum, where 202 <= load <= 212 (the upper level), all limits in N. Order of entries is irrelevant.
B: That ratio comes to 0.935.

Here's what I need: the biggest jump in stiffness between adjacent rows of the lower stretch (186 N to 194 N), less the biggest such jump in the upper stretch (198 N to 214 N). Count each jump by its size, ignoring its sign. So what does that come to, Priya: 62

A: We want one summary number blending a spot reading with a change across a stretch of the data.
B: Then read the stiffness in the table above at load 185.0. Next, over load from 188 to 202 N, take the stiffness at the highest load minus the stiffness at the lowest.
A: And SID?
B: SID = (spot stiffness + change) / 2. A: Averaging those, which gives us 185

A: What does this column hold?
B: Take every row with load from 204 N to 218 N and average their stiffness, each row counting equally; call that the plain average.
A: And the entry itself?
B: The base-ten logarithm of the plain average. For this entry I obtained 2.51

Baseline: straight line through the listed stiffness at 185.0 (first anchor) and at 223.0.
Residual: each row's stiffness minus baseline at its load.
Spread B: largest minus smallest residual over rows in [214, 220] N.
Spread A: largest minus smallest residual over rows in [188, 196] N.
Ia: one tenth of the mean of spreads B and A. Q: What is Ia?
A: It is 8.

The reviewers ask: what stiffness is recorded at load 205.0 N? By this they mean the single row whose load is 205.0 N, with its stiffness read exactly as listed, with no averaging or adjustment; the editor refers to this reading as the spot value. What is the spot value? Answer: 316.8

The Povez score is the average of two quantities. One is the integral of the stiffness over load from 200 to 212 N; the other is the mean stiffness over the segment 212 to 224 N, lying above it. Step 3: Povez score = 2077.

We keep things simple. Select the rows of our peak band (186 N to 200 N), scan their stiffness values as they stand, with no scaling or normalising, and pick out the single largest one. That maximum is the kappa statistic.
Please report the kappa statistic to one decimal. 325.4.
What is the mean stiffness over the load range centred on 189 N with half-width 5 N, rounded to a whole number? 236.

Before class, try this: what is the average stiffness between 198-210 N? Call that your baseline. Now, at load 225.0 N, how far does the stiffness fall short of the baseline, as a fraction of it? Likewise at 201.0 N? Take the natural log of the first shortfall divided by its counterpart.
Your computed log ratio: -2.1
